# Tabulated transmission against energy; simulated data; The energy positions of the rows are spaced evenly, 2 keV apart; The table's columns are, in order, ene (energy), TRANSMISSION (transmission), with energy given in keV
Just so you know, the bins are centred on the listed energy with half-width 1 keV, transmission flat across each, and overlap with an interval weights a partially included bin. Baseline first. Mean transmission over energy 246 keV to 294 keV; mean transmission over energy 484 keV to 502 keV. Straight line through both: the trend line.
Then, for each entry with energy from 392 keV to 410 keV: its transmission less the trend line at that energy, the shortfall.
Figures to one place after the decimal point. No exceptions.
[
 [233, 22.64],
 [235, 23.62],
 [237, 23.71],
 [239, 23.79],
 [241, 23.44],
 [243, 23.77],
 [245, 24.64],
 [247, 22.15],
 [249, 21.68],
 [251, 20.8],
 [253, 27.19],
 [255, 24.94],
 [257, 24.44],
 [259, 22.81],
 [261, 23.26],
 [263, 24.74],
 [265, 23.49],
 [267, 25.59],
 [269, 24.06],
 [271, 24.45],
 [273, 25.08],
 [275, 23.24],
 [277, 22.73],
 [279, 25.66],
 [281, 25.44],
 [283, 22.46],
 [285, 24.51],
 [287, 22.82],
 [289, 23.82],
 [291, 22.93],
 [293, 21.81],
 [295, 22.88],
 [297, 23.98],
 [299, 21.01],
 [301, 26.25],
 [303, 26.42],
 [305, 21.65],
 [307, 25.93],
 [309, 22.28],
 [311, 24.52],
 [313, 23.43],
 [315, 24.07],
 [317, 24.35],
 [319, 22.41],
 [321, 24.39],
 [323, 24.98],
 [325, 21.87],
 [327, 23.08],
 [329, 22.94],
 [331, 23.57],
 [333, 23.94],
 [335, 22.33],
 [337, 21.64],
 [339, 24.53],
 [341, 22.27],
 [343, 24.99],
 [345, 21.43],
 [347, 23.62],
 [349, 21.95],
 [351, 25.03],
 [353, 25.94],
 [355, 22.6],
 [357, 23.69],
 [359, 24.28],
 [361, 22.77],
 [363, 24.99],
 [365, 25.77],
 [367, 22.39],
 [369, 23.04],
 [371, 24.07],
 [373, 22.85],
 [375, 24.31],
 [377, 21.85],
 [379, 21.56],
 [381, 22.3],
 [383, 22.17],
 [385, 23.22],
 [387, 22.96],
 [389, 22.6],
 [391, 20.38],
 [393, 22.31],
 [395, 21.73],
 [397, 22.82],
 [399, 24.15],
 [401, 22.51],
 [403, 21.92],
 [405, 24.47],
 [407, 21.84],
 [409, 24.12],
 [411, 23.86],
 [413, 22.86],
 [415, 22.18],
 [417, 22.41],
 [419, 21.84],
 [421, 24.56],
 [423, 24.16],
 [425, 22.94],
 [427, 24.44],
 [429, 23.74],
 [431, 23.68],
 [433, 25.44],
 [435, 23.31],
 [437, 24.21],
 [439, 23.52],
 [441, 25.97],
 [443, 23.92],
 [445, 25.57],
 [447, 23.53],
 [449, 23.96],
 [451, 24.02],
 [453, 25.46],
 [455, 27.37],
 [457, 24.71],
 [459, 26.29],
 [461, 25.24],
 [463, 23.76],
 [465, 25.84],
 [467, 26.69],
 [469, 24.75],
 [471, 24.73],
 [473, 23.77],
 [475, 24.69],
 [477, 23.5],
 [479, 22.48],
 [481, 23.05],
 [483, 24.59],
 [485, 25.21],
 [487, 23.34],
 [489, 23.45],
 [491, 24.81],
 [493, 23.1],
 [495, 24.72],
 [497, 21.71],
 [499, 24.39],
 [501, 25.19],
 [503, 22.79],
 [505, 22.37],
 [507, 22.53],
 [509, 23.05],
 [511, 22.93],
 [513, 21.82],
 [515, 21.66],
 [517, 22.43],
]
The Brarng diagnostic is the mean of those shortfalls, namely -1.0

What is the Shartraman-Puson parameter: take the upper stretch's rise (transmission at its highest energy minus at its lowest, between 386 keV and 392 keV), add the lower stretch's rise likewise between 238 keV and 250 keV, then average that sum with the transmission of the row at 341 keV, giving 8.8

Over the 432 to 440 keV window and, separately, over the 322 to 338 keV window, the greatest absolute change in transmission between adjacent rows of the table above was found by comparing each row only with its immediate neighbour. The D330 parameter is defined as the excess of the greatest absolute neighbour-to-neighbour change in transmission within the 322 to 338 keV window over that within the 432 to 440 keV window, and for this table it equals 0.98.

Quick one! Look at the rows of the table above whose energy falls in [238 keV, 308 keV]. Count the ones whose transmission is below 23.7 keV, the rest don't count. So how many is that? 16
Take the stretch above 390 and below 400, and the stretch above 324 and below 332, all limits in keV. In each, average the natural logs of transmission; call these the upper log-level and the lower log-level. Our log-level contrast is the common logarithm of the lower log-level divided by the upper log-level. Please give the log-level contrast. 0.0038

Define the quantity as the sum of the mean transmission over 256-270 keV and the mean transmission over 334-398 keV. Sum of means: 47.1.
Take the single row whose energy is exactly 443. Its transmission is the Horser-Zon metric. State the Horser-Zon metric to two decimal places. 23.92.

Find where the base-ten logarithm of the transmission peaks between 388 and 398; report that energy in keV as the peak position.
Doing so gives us 397 keV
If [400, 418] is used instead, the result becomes 405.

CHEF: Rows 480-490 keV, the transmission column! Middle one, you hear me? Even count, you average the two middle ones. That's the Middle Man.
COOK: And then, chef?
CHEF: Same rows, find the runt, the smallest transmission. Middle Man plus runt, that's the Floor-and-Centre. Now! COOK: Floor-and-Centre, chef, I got 46.5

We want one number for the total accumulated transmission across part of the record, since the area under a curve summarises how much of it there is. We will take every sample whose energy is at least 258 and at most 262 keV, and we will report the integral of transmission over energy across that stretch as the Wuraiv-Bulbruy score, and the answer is 92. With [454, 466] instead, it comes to 306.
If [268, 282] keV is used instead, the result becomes 341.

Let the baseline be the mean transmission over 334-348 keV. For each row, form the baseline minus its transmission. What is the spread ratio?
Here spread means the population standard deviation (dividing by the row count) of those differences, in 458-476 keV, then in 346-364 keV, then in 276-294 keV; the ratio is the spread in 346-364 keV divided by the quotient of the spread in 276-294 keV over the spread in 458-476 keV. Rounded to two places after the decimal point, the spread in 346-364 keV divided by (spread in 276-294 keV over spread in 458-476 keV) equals 0.93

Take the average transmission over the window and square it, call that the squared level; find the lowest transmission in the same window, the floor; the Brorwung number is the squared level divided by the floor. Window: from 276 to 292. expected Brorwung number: 25.21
